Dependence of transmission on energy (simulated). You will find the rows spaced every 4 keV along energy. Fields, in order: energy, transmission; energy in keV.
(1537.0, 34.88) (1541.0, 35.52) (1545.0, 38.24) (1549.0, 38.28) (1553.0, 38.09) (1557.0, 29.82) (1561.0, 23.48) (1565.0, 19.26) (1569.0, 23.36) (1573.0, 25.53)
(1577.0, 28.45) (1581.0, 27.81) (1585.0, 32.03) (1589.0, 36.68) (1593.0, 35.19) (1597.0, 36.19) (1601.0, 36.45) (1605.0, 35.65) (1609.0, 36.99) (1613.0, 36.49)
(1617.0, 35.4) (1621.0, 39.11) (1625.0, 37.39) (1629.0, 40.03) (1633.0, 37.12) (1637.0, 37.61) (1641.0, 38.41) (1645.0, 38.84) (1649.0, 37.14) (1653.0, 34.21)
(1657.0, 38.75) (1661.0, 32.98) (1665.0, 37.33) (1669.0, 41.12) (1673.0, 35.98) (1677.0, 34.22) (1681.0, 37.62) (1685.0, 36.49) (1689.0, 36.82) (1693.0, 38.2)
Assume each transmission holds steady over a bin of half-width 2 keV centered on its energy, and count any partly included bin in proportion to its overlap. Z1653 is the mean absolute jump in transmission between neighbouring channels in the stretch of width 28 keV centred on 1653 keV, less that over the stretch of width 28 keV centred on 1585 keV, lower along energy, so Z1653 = 0.8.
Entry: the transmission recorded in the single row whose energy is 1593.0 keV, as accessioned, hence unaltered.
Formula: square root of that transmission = 5.93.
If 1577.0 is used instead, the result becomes 5.33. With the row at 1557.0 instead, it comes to 5.46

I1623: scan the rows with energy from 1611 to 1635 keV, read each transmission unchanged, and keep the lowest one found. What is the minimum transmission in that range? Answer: 35.4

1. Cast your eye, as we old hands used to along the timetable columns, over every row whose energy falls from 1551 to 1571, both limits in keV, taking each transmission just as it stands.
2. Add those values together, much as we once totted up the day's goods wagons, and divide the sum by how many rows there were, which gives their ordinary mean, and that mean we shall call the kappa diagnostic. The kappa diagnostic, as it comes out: 26.8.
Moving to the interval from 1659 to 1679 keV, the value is 36.3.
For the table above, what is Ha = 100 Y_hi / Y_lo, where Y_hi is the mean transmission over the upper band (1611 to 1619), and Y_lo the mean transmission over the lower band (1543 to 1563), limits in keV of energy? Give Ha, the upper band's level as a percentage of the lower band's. 107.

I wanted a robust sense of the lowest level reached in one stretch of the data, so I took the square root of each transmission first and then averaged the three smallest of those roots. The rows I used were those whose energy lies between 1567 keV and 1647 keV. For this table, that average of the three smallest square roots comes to 5.1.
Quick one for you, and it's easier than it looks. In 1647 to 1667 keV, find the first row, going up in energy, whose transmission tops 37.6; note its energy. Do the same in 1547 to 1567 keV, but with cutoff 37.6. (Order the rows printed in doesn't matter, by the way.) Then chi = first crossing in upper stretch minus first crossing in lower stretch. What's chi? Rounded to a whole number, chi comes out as 108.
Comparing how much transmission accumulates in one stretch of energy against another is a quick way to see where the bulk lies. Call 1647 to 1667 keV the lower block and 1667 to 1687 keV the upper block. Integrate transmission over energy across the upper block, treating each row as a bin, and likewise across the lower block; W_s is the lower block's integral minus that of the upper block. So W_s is -20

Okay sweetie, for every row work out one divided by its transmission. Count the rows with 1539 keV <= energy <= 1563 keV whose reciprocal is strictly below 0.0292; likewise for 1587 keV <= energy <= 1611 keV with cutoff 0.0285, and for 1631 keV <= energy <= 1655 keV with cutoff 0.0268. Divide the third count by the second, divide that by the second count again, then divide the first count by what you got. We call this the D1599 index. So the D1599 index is 48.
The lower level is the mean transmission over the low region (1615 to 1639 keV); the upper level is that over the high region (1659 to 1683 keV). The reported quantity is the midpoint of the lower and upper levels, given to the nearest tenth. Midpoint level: 37.2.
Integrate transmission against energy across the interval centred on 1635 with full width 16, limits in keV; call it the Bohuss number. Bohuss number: 613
